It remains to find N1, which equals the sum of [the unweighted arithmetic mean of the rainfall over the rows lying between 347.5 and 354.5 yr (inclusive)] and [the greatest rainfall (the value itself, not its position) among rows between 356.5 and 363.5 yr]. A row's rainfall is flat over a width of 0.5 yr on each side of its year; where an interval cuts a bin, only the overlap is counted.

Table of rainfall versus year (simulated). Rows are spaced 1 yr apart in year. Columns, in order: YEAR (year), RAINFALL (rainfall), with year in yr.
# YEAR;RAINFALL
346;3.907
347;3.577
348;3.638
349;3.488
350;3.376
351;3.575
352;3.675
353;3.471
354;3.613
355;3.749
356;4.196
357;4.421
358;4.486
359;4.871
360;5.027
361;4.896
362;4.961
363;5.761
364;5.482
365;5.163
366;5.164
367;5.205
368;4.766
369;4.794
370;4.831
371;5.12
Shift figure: 9.3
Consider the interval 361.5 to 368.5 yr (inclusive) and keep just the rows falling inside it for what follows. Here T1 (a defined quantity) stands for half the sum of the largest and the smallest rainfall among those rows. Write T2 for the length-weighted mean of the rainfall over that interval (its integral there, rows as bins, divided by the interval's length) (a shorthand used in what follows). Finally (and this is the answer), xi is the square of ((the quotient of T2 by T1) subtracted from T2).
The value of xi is 18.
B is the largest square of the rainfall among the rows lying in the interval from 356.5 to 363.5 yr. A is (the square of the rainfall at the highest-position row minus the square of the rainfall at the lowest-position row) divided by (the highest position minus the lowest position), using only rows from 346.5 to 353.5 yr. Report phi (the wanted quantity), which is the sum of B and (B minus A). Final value 67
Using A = -0.1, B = 33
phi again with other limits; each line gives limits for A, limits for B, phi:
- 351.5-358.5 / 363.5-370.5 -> 59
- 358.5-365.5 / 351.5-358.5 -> 40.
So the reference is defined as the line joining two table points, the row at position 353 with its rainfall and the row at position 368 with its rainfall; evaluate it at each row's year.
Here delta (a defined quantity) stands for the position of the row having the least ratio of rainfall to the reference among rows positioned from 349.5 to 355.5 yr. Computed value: 353 yr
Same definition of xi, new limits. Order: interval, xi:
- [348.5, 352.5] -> 6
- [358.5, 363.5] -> 17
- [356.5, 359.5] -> 13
